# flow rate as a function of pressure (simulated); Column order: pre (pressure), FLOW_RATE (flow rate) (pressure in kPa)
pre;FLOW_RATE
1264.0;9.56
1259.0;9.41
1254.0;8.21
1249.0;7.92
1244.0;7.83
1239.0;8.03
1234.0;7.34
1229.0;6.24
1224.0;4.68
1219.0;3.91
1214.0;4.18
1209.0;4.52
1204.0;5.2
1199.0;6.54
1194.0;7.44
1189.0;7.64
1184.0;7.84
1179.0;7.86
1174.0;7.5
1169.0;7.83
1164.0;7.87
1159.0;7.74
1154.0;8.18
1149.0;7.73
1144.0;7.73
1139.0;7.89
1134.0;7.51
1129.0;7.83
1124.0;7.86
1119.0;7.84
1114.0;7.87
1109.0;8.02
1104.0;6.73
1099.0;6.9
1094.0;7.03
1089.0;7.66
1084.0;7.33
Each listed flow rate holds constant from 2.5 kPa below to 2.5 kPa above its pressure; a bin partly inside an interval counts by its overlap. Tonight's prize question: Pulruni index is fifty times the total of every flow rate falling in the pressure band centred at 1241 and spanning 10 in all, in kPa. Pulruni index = 793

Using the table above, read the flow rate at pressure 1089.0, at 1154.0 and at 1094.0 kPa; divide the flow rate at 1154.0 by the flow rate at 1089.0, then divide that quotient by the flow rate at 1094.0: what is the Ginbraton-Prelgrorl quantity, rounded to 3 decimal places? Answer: 0.152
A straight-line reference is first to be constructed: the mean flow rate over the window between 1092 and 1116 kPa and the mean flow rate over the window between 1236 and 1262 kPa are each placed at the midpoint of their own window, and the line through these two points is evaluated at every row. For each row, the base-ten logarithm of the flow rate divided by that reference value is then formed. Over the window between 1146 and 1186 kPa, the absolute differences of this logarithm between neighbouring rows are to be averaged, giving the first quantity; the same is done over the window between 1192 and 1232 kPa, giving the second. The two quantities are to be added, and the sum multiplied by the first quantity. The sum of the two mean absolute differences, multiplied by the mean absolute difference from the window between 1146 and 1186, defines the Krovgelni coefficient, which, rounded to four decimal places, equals 0.0012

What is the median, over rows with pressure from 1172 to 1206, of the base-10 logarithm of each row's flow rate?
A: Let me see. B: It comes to 0.875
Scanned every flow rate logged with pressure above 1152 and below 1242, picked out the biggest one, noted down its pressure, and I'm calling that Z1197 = 1154.0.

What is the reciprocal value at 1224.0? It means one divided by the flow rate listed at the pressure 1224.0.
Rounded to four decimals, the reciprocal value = 0.2137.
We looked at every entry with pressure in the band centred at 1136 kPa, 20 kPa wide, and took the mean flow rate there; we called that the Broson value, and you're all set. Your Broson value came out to 7.74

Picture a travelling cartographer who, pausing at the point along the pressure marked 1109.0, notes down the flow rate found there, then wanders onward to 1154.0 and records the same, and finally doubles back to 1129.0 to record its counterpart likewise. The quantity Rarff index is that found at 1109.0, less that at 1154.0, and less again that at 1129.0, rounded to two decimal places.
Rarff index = -7.99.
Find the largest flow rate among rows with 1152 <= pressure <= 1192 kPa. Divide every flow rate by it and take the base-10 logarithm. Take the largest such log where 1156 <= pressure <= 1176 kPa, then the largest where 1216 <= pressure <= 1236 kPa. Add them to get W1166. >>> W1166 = -0.06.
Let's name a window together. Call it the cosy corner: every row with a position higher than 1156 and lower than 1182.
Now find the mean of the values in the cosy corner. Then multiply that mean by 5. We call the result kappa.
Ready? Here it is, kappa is 38.8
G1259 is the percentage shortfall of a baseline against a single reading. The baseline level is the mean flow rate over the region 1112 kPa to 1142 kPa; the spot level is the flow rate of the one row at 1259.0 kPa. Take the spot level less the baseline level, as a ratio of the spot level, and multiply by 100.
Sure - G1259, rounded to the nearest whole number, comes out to 17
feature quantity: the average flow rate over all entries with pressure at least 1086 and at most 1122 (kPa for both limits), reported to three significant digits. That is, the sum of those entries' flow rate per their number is 7.44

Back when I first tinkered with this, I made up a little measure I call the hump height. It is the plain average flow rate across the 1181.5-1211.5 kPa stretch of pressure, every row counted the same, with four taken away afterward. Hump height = 2.5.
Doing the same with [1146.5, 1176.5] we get 3.8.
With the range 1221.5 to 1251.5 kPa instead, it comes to 3.0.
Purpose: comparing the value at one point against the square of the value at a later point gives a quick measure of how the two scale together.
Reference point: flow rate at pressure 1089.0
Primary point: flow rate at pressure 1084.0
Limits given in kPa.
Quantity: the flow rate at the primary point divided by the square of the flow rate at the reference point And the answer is 0.125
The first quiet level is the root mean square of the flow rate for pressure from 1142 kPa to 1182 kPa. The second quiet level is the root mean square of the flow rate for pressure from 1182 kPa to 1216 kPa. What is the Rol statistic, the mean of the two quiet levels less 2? 5.1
